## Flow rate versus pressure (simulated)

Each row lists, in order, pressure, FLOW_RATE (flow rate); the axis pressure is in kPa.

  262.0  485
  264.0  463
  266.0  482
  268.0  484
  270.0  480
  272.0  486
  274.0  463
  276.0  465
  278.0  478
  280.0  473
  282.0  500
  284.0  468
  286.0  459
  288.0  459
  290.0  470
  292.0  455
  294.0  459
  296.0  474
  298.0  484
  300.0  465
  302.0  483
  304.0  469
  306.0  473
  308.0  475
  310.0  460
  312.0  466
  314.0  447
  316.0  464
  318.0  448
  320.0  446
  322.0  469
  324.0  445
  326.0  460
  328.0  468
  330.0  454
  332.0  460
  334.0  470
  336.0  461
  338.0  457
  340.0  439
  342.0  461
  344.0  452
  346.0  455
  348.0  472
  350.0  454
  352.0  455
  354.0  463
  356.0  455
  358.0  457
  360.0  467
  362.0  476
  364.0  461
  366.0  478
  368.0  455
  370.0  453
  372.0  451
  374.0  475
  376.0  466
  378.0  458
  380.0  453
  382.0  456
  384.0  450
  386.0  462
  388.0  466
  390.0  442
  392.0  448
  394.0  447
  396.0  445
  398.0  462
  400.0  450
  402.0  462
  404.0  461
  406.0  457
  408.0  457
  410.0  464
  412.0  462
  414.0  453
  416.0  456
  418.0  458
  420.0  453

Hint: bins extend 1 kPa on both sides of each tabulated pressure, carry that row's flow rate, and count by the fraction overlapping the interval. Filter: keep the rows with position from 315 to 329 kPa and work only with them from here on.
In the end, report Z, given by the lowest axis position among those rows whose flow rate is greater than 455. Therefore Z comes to 316.0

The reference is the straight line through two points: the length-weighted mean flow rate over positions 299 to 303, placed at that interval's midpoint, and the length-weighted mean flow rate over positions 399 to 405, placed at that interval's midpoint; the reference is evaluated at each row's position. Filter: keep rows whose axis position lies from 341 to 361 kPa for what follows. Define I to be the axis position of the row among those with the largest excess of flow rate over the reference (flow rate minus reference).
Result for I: 348.0 kPa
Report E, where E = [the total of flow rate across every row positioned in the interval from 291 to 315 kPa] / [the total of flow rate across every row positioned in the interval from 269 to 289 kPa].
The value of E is 1.2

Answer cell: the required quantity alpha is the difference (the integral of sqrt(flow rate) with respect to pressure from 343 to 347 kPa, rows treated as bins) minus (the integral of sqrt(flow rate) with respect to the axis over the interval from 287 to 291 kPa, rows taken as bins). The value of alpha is -1.0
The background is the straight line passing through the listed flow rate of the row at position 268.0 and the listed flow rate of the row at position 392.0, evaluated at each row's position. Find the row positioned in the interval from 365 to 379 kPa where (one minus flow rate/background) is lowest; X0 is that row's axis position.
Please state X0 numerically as 366.0 kPa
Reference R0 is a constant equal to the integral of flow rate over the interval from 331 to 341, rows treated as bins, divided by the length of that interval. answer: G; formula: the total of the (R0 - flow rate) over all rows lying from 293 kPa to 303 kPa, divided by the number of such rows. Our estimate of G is -16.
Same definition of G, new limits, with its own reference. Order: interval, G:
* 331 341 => 0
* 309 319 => 0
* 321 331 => -2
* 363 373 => -2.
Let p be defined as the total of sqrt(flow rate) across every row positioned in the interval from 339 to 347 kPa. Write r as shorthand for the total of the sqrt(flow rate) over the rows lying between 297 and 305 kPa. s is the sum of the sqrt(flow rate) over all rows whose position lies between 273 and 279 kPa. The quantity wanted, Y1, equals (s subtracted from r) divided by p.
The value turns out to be 0.3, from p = 85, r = 87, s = 65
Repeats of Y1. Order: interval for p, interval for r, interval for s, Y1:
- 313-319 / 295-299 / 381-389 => -0.7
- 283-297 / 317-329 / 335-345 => 0.1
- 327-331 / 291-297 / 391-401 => -1.0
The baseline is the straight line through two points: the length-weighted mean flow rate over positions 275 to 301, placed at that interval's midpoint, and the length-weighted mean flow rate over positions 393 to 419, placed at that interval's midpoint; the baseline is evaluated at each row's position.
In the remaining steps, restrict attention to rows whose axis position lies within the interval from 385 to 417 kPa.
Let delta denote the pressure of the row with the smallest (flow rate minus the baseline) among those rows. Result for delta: 390.0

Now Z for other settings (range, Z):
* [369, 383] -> 374.0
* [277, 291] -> 278.0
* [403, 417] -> 404.0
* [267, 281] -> 268.0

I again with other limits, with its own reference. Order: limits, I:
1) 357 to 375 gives 366.0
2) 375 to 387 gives 376.0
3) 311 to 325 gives 322.0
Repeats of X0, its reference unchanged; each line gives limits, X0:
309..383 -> 366.0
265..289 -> 282.0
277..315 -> 282.0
